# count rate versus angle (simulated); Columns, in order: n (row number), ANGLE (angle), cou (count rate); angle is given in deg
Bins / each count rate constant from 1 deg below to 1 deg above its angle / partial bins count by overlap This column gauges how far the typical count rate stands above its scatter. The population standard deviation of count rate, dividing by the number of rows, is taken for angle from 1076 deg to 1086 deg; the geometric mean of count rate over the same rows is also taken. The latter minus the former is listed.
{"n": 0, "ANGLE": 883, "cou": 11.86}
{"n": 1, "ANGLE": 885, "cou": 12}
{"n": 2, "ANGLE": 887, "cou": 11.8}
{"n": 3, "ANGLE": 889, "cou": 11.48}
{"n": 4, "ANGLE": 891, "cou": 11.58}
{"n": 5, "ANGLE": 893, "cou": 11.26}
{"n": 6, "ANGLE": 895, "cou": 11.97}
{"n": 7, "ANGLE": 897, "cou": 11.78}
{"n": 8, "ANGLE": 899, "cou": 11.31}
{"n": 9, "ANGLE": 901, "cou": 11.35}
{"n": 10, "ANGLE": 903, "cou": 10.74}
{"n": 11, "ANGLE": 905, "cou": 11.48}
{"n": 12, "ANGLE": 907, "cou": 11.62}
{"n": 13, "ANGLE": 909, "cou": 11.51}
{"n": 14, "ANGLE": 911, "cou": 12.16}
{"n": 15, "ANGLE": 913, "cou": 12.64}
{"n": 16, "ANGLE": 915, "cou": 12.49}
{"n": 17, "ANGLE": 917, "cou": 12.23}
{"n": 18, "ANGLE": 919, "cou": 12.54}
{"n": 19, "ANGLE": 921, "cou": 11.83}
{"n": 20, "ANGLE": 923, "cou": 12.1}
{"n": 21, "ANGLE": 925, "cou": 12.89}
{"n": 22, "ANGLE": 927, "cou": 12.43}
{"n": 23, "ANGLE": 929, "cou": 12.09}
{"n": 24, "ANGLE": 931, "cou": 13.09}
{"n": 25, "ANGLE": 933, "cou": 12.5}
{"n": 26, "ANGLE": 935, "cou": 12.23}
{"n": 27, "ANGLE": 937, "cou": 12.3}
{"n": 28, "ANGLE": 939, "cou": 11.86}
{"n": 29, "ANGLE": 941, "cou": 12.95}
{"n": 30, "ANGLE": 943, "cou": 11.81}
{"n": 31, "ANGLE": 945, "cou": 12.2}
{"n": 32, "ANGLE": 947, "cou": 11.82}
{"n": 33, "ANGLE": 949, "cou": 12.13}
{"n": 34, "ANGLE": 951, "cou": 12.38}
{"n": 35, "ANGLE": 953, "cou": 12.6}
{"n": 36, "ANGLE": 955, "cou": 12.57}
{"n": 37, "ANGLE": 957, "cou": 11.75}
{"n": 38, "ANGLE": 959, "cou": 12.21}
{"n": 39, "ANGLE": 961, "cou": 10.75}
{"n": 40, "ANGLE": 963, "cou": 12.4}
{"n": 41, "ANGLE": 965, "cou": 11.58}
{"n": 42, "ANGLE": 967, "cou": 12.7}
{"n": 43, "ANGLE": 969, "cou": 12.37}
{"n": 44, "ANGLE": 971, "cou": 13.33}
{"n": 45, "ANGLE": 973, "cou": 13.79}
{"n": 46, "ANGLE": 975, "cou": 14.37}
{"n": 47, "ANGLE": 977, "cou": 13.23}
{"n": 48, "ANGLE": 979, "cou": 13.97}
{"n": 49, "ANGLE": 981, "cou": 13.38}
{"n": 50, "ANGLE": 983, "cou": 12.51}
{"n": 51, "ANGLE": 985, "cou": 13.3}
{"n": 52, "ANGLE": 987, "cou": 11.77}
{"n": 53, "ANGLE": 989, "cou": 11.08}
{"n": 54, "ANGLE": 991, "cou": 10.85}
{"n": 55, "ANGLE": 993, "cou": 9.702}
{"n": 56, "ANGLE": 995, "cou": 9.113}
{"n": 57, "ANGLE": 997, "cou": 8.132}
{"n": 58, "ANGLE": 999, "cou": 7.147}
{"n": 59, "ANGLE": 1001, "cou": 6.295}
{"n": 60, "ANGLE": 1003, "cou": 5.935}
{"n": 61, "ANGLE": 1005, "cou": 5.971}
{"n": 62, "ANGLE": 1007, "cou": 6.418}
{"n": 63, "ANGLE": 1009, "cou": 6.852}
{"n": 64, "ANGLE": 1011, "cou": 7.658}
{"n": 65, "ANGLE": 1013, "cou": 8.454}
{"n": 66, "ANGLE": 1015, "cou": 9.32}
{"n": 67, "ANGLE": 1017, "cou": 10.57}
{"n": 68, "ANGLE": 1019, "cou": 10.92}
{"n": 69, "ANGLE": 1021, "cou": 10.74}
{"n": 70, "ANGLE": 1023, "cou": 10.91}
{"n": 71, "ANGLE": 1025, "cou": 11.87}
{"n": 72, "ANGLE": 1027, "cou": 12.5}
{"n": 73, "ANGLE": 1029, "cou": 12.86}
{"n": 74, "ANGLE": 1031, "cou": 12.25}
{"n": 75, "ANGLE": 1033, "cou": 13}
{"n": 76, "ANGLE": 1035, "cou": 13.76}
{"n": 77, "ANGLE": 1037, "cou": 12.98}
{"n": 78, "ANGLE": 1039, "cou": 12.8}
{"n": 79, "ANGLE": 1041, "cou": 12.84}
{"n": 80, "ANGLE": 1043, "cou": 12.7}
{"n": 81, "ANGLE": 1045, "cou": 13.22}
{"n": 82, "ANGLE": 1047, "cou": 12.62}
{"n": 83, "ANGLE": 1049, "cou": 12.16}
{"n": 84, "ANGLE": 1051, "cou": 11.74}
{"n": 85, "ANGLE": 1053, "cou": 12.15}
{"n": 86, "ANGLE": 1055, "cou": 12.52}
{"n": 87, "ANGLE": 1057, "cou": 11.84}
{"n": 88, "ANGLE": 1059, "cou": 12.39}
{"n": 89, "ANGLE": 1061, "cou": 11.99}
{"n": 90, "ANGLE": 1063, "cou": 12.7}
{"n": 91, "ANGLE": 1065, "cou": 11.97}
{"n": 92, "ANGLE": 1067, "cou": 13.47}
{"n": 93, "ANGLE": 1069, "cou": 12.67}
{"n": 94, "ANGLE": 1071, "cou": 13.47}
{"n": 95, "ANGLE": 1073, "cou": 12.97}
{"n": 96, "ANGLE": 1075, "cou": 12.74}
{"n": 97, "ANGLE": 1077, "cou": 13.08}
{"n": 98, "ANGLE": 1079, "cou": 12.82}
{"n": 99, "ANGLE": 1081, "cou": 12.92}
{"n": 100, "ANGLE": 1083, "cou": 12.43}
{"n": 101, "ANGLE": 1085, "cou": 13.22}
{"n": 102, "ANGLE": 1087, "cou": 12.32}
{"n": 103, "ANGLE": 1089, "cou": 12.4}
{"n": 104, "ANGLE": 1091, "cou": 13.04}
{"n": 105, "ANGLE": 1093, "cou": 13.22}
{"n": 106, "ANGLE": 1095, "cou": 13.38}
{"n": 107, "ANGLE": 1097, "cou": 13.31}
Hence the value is 13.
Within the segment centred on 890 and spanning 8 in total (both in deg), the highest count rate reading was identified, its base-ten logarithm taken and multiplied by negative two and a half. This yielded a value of -2.68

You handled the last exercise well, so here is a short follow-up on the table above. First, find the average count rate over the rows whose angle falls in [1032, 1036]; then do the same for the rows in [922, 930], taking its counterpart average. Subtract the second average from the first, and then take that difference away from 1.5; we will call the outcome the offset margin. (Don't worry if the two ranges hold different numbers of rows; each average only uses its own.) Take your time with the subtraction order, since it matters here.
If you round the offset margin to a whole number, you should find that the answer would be 0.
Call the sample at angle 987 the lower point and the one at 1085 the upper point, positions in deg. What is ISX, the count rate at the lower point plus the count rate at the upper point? 25.0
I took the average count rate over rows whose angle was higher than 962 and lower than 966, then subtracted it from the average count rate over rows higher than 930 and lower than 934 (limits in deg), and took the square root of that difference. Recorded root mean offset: 0.90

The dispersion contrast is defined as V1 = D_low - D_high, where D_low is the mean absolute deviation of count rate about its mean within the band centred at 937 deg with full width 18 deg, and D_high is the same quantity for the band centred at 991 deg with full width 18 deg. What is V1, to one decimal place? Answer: -1.3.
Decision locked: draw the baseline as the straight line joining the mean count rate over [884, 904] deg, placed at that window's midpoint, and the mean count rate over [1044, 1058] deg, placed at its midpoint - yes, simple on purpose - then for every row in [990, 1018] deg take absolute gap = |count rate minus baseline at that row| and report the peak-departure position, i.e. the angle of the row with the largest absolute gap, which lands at 1003 deg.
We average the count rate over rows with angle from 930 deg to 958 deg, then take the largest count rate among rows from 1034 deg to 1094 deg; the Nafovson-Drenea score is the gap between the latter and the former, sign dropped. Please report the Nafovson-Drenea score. 1.5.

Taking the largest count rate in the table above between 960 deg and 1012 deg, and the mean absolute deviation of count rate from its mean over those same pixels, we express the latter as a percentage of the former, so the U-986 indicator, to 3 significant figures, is 17.3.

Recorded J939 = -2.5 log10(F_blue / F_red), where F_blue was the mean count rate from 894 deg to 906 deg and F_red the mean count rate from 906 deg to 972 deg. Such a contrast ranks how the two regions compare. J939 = 0.07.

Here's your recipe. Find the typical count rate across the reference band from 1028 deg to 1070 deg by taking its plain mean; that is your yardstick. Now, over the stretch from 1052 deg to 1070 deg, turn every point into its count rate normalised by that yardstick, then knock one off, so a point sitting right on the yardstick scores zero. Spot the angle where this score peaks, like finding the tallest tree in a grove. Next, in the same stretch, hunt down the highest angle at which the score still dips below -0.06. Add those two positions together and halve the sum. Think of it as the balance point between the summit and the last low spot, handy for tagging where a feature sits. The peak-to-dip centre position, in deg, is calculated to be 1062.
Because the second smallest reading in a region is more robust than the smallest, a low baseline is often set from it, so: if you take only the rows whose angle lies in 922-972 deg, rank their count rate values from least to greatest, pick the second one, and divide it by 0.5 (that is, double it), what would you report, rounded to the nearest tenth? 23.2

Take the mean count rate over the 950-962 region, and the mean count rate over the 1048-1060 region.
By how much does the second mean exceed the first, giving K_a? 0.1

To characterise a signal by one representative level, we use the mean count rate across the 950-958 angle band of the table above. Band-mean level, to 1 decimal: 12.3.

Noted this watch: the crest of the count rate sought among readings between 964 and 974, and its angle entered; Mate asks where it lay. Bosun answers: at 973 deg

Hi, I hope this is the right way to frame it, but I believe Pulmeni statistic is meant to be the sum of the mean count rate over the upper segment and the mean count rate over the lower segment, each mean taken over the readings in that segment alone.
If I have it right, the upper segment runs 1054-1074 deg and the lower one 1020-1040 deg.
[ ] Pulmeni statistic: 25.0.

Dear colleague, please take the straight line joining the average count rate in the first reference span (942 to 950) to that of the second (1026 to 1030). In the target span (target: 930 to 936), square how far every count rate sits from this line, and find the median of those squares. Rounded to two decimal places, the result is 0.38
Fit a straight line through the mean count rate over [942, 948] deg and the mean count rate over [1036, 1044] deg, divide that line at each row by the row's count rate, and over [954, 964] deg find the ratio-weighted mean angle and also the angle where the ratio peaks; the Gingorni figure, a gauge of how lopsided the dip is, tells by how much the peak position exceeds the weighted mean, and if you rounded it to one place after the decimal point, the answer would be 1.9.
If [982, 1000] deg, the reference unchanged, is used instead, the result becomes 7.0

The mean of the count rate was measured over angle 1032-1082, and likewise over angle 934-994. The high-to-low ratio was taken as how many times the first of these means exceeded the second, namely 1.03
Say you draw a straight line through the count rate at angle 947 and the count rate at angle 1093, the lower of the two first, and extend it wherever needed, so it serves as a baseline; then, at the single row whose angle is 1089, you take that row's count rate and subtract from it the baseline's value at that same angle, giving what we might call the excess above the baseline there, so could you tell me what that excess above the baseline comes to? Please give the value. -0.8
